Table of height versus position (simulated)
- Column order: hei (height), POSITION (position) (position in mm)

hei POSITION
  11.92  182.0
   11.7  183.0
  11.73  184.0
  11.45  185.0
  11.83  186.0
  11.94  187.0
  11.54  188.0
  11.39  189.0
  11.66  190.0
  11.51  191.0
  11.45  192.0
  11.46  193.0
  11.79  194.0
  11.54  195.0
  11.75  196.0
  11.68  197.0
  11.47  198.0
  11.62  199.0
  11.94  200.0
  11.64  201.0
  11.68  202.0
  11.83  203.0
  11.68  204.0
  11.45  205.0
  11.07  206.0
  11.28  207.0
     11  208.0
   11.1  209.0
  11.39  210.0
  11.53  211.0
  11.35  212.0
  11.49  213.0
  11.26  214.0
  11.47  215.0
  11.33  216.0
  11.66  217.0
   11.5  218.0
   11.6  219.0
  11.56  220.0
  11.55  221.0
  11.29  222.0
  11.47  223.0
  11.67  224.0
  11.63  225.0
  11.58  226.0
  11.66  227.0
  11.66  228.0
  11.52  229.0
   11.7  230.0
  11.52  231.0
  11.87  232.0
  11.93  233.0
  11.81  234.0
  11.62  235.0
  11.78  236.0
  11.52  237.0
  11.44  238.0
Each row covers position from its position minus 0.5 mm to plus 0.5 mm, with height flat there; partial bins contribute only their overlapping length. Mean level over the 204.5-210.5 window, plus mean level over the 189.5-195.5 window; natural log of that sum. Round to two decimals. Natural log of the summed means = 3.13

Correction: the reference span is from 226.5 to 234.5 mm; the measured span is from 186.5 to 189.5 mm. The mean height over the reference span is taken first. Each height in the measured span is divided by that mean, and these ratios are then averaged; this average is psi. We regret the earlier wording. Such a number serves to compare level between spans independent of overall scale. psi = 0.993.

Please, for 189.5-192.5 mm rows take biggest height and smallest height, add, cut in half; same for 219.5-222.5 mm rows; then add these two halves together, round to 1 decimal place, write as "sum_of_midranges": 23.0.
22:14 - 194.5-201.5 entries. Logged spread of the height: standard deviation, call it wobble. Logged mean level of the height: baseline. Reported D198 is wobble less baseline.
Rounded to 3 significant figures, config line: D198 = -11.5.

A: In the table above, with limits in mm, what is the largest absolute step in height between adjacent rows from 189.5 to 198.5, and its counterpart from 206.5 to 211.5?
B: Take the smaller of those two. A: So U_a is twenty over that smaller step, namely 69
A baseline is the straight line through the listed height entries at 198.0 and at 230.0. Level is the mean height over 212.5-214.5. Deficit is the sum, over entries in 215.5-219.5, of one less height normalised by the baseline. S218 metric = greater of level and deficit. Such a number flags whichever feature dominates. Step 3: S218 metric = 11.4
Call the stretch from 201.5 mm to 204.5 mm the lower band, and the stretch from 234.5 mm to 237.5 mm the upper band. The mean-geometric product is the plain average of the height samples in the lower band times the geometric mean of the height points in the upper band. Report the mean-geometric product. 137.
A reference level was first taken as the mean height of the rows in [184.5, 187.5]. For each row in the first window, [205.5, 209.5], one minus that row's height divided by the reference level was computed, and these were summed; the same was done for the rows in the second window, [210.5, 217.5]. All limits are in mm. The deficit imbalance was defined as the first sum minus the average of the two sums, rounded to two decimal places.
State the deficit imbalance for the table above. 0.02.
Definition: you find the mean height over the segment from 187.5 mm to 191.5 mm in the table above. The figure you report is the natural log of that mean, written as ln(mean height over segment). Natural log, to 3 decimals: 2.445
